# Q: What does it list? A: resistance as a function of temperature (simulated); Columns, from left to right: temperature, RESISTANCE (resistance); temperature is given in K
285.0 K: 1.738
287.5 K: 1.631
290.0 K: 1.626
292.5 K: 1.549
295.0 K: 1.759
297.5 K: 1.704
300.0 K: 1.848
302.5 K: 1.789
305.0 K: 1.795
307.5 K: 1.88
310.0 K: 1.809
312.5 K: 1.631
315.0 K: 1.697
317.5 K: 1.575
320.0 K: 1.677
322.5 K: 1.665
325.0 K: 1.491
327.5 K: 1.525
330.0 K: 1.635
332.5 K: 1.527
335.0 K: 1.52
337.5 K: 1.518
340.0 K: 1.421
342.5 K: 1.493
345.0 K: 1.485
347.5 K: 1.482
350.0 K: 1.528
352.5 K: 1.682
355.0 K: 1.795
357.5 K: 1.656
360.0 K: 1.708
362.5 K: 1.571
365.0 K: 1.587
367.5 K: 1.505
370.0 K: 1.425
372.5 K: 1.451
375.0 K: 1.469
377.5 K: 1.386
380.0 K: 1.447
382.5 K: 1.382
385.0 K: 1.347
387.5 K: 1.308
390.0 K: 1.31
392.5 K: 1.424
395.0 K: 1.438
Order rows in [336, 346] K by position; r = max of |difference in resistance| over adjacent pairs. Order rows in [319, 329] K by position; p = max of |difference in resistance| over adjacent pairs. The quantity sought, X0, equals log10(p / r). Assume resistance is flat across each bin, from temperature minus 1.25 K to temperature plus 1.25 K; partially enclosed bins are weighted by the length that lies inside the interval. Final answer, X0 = 0.25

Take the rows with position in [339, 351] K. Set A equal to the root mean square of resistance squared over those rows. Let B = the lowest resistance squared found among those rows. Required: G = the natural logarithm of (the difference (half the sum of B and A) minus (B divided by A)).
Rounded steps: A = 2.2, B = 2.02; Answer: 0.17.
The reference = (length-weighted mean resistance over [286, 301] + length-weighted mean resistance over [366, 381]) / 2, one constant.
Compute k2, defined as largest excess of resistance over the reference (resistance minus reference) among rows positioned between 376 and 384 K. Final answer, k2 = -0.1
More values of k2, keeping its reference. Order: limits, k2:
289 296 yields 0.2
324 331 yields 0.1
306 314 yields 0.3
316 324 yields 0.1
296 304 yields 0.3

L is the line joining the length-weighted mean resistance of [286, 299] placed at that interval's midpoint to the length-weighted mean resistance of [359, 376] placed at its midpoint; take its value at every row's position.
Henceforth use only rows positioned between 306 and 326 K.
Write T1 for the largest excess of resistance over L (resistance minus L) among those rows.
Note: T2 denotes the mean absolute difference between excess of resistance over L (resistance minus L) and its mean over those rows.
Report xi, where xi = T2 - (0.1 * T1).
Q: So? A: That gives 0.058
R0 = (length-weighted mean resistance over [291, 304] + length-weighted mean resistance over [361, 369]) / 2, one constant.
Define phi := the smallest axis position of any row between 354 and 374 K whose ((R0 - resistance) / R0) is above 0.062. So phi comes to 367.5 K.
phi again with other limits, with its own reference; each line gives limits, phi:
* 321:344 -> 325.0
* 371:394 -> 372.5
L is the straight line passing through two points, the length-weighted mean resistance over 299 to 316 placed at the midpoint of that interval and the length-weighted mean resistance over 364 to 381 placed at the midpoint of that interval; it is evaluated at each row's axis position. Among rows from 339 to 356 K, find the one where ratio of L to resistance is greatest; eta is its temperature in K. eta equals 340.0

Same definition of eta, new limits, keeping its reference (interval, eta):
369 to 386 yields 385.0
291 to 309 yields 292.5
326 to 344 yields 340.0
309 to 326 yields 325.0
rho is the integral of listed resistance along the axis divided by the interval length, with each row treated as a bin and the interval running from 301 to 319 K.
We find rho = 1.74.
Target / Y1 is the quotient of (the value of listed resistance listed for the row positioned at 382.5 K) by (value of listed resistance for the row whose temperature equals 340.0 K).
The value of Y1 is 0.97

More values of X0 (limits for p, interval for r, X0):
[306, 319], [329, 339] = 0.22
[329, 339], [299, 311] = 0.10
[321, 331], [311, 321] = 0.15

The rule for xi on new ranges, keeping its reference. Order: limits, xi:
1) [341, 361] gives 0.091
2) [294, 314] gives 0.037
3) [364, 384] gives 0.037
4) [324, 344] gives 0.030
